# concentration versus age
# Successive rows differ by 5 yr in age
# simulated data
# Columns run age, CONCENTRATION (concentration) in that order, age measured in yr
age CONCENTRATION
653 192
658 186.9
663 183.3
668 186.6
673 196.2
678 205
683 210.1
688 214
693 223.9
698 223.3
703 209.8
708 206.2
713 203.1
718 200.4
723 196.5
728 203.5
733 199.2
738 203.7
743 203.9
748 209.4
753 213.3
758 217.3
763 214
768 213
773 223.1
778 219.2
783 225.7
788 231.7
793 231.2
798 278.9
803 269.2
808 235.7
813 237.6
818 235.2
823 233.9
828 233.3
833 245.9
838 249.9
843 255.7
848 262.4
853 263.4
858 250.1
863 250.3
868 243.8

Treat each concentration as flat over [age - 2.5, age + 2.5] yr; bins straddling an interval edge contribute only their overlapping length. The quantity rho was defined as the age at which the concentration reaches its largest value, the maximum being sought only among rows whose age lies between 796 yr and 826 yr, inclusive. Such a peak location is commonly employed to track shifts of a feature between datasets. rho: 798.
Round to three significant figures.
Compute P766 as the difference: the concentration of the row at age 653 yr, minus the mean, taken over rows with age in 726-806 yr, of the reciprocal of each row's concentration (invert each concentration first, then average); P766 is 192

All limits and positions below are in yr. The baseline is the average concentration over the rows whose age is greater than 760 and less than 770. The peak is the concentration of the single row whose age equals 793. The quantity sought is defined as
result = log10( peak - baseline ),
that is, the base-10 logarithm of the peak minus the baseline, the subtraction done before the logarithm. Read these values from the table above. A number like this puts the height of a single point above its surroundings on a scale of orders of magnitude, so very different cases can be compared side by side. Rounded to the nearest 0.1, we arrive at 1.2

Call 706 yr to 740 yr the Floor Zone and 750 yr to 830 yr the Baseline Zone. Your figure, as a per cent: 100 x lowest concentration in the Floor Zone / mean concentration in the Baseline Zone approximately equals 84.7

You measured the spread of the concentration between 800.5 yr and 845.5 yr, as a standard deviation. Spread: 12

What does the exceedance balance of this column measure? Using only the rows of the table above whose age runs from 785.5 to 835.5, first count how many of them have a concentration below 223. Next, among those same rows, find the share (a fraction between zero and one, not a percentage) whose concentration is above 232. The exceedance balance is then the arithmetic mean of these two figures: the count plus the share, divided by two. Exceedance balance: 0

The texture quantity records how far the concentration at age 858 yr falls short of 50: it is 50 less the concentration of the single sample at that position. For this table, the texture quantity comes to -200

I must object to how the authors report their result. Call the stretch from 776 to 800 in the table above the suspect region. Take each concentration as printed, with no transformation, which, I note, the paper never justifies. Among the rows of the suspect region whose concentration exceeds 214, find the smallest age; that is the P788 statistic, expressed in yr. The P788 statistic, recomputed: 778 yr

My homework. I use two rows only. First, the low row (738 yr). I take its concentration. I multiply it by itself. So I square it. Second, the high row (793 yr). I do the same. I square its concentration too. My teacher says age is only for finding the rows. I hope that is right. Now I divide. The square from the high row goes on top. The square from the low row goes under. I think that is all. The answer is 1.3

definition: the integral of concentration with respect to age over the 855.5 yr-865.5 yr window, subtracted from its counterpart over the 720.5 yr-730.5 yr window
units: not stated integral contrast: -502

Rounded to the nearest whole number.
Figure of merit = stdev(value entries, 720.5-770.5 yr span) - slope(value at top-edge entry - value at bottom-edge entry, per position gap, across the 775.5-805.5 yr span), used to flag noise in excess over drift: 5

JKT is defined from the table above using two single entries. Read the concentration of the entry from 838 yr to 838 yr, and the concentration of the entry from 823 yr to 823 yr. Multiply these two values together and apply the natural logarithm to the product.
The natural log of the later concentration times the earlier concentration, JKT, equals 11.0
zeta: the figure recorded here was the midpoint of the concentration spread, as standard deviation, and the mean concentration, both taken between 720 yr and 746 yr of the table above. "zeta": 102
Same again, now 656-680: 100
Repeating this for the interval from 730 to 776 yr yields 109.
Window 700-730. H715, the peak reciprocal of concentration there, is 0.0051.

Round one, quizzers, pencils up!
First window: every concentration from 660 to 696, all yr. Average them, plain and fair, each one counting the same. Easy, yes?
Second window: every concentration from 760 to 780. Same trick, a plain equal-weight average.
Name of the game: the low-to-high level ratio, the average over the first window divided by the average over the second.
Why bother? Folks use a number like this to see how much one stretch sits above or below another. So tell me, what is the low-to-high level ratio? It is 0.93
